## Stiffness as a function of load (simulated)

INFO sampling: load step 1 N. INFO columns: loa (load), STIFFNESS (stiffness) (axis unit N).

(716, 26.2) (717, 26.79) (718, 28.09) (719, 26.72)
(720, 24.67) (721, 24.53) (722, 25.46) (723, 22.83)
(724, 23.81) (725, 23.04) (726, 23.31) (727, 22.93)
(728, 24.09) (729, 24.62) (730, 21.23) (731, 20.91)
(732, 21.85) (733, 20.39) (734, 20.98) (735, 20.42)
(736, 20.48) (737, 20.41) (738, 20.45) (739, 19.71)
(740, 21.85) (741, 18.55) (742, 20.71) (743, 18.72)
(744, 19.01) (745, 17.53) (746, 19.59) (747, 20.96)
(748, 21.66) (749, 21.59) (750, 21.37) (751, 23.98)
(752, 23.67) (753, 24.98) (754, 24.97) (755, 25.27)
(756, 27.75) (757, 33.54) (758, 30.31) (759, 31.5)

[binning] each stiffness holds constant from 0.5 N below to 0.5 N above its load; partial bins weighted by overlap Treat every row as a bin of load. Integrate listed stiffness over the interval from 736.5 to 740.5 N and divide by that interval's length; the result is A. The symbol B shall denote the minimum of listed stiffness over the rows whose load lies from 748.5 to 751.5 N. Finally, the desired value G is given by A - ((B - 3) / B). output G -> 20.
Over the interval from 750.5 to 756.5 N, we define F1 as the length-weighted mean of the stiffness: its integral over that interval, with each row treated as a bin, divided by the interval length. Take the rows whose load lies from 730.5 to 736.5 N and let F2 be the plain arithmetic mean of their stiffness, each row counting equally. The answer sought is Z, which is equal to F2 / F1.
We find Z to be 0.83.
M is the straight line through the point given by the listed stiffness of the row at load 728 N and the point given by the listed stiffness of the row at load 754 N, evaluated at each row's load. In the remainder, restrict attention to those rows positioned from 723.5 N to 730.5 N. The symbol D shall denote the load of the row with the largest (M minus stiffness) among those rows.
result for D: 730 N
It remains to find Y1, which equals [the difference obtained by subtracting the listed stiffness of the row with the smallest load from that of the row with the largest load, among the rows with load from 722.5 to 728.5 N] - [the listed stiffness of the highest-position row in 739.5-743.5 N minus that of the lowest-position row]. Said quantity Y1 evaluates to 4.4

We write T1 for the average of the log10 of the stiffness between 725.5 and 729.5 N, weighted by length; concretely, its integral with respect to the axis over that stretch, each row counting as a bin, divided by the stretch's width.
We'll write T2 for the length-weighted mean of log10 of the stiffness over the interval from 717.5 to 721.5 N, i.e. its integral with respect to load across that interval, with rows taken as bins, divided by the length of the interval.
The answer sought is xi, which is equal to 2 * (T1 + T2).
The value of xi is 5.58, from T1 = 1.38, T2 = 1.41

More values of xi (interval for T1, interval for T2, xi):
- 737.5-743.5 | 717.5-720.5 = 5.45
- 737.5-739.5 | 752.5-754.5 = 5.40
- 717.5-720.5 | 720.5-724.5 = 5.61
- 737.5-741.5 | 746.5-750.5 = 5.27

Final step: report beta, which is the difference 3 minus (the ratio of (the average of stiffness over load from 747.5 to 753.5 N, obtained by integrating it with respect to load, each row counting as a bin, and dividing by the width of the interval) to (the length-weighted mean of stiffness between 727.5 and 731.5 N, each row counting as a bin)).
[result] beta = 1.99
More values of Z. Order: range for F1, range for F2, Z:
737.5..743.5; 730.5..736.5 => 1.04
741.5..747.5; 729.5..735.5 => 1.08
